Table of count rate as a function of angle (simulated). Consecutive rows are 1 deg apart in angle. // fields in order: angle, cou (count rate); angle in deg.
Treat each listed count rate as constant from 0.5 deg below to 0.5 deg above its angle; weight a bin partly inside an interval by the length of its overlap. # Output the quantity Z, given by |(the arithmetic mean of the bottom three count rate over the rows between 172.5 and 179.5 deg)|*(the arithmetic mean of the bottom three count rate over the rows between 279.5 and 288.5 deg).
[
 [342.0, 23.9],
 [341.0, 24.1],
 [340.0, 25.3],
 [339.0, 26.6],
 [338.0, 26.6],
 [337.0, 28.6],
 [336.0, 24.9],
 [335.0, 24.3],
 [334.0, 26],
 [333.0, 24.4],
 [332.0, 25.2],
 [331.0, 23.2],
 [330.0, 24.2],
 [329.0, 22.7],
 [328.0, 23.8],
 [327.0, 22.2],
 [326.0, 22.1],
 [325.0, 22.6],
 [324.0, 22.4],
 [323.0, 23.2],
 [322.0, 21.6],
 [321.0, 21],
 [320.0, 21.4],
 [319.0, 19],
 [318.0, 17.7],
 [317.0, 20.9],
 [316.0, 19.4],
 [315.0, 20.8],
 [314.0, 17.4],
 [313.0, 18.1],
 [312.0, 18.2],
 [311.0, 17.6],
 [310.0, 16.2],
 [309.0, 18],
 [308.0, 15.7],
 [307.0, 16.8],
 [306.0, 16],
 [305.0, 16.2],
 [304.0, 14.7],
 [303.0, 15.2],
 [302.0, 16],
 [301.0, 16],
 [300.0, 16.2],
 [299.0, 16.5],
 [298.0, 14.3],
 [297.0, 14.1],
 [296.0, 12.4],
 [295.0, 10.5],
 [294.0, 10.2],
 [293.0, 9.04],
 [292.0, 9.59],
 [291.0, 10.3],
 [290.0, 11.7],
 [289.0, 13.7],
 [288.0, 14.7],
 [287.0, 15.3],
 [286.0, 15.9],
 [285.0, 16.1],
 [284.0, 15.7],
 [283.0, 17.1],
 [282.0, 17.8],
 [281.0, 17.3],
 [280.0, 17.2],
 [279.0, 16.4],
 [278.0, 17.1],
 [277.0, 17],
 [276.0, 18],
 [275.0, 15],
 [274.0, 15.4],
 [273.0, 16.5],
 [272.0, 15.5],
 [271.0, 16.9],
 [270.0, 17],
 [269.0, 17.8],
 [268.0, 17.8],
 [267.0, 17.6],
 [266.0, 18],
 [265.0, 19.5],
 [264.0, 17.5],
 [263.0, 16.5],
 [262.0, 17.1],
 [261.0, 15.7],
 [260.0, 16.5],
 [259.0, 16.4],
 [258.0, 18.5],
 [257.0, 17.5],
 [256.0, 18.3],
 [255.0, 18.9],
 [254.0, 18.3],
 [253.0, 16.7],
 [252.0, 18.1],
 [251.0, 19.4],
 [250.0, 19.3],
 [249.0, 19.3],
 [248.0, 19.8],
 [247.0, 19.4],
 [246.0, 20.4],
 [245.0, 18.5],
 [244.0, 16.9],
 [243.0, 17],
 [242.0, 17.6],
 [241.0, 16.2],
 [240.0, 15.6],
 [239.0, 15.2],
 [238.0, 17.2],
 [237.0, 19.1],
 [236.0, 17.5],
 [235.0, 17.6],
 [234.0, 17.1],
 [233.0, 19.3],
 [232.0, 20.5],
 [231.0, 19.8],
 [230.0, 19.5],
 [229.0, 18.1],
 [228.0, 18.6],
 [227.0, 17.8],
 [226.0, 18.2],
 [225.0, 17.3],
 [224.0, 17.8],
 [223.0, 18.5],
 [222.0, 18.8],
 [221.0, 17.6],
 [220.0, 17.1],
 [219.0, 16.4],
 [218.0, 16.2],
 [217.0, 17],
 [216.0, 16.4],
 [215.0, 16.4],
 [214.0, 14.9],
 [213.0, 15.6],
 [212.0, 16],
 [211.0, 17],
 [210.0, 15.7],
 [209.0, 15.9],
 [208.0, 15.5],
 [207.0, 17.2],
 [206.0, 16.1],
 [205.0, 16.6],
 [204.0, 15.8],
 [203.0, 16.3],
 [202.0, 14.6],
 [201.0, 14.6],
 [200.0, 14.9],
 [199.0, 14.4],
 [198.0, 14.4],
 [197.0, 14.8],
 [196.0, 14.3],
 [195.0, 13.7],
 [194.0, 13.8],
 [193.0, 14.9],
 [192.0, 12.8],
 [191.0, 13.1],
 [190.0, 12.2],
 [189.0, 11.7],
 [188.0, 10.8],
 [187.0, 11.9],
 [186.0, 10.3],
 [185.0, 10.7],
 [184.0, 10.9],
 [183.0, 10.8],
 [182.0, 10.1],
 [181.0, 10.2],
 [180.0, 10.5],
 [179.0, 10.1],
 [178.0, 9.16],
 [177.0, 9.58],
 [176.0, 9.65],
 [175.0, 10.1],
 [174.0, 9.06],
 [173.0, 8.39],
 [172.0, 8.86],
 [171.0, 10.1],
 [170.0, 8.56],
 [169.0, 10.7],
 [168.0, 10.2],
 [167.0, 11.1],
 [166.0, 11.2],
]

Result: 135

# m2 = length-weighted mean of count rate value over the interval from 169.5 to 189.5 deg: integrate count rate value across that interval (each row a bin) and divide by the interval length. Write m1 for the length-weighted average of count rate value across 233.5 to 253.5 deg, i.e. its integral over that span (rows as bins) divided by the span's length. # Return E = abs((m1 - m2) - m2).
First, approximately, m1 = 18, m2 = 10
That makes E 2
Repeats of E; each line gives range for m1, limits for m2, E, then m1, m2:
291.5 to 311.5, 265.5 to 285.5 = 19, 15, 17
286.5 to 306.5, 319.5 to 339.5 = 34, 14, 24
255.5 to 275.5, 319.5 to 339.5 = 31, 17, 24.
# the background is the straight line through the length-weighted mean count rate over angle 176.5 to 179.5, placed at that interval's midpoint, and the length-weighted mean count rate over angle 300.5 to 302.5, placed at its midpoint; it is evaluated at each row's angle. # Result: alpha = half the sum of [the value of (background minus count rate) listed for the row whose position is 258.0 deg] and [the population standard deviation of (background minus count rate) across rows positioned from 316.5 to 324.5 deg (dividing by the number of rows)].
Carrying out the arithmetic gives -1.6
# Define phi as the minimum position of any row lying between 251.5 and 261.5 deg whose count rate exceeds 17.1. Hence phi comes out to 252.0 deg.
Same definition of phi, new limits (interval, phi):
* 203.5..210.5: 207.0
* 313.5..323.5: 314.0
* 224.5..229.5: 225.0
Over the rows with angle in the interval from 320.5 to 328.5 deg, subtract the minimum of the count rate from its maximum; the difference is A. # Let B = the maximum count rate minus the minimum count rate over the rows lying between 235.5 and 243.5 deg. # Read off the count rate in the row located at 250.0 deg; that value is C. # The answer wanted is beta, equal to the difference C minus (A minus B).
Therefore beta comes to 20.4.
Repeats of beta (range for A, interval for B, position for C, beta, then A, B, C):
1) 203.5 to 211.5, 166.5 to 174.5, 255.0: 19.9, 1.7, 2.7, 18.9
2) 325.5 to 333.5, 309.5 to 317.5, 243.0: 18.6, 3.1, 4.7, 17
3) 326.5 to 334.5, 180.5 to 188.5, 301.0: 14.0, 3.8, 1.8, 16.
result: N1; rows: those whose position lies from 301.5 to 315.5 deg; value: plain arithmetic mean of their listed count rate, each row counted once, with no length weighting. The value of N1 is 16.9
